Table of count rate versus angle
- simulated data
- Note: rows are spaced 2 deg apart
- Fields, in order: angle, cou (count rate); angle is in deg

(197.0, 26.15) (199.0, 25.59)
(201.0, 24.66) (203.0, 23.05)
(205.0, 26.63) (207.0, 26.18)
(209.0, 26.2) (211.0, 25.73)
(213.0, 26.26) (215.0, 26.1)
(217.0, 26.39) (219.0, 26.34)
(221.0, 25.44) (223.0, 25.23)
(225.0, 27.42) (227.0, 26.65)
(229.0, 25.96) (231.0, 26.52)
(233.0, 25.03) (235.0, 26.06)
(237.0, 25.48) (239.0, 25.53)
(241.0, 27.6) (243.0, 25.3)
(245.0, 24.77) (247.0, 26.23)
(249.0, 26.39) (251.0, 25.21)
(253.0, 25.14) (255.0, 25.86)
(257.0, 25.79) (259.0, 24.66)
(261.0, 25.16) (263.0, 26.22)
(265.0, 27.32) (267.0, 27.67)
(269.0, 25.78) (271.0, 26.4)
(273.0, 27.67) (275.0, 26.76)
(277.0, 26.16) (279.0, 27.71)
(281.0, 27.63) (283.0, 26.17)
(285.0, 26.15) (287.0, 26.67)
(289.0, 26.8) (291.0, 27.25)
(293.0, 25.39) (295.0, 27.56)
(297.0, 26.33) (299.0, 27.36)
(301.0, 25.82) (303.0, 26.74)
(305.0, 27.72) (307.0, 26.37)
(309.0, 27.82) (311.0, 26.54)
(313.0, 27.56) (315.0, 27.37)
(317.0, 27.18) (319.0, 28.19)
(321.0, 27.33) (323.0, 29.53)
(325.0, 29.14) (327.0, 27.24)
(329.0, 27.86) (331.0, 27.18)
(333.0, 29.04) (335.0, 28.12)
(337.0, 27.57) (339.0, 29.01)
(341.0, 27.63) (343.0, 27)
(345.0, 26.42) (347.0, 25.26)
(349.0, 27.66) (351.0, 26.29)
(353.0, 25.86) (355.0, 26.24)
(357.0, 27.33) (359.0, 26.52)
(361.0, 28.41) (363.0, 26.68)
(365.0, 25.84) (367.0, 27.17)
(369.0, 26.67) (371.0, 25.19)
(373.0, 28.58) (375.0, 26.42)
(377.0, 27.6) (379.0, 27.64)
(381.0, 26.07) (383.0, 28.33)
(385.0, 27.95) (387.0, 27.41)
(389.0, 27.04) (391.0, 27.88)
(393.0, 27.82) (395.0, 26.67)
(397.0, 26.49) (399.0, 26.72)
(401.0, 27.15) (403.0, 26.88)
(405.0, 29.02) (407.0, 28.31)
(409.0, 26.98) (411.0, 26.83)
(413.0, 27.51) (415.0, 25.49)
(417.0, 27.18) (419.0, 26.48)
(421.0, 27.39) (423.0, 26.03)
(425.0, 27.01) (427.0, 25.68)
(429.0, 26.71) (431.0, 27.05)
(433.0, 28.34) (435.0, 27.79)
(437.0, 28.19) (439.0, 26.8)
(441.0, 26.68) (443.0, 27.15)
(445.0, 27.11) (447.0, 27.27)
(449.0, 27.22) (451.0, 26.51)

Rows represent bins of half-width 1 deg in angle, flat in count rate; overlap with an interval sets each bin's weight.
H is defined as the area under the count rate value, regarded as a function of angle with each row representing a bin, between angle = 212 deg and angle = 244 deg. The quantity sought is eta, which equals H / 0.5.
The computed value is 1669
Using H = 835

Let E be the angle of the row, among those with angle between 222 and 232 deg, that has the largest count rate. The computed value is 225.0 deg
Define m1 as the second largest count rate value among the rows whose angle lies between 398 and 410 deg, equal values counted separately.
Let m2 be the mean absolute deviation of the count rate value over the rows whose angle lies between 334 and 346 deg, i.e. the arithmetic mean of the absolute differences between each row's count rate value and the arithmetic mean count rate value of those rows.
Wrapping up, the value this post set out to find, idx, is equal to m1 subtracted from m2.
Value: -27.7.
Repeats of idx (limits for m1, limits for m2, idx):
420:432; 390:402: -26.6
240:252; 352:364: -25.7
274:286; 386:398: -27.1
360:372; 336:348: -26.2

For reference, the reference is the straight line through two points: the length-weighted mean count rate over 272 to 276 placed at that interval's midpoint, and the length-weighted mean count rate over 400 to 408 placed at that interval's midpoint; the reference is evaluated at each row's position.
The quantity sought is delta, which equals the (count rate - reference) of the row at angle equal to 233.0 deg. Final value -2.0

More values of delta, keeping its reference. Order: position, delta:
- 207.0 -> -0.7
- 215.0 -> -0.8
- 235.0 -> -1.0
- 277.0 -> -1.1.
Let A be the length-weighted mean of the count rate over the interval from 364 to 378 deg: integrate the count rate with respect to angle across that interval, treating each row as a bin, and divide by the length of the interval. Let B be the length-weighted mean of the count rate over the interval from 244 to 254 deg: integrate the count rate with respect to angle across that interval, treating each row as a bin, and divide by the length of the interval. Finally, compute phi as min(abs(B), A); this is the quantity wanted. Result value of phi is 25.5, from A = 26.8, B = 25.5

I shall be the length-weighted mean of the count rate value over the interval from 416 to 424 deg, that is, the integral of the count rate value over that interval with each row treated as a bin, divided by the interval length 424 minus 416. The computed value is 26.8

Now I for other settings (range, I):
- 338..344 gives 27.9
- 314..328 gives 28.0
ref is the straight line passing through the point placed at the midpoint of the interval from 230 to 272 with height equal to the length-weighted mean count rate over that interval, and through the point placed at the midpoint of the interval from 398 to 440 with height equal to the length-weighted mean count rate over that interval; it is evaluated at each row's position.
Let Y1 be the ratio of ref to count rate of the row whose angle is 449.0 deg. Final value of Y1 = 1.00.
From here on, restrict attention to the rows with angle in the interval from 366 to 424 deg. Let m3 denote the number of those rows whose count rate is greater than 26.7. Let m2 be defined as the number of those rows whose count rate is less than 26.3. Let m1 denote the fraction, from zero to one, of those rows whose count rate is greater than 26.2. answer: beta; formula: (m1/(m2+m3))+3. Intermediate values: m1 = 0.86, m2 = 4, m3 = 20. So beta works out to 3.04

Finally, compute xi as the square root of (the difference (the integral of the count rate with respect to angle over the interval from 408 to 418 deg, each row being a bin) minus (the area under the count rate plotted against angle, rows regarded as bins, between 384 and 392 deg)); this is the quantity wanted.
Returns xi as 6.9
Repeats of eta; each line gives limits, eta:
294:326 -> 1754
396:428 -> 1725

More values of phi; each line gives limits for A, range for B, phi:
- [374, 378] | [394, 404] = 26.8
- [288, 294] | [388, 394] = 26.5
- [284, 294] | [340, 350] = 26.5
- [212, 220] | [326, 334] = 26.3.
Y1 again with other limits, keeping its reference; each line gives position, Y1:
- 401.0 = 0.99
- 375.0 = 1.01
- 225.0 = 0.94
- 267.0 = 0.94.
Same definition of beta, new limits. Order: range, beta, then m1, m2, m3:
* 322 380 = 3.04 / 0.86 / 6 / 18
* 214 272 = 3.02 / 0.41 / 19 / 4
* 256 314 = 3.03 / 0.69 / 10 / 14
